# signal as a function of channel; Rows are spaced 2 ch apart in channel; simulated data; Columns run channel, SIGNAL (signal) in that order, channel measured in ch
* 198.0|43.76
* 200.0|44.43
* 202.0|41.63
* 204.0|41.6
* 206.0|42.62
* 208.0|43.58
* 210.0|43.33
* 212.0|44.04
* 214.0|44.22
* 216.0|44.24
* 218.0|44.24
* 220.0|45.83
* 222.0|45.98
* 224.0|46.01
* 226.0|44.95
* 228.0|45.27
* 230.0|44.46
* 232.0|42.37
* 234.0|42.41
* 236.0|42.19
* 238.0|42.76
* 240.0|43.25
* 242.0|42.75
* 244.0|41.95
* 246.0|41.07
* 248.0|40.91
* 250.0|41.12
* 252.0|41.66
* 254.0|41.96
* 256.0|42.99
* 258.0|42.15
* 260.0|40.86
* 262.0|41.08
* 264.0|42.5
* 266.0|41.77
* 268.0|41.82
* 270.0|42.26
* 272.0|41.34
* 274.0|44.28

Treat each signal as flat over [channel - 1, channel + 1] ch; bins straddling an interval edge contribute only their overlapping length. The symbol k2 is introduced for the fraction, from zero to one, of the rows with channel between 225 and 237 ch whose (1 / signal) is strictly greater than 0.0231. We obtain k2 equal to 0.50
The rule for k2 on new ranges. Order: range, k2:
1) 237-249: 1.00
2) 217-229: 0.00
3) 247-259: 1.00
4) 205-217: 0.17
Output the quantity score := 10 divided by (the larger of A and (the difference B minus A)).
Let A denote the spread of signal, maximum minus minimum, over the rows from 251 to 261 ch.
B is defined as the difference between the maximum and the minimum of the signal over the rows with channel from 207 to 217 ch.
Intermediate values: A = 2.1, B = 0.91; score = 4.7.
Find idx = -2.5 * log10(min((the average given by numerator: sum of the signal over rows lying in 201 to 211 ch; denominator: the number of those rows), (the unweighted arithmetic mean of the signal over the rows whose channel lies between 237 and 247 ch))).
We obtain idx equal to -4.07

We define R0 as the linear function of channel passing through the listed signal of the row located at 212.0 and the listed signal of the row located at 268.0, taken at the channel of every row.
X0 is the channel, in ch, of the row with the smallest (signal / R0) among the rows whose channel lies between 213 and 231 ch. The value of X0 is 214.0 ch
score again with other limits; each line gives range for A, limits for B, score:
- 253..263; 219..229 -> 4.7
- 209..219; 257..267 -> 11.0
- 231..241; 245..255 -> 9.4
